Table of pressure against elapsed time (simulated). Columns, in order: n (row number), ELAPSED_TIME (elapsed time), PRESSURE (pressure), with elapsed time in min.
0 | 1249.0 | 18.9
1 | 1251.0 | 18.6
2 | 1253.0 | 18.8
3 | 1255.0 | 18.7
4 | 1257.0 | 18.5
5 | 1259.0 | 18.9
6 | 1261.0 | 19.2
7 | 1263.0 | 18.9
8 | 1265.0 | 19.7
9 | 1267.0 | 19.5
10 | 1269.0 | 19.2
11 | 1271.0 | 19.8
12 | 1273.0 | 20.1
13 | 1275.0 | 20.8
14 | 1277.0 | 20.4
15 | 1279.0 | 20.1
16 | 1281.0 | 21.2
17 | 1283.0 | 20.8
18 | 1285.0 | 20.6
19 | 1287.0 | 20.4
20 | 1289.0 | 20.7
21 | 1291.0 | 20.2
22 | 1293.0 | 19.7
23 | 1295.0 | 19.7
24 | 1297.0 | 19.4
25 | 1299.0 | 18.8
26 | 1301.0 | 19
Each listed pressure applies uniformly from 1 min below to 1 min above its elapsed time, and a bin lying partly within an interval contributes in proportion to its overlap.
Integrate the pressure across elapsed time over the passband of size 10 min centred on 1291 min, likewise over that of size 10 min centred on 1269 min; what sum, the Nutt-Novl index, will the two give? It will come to 398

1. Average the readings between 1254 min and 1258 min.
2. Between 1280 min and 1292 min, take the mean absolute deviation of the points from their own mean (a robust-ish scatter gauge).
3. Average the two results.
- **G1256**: 9.4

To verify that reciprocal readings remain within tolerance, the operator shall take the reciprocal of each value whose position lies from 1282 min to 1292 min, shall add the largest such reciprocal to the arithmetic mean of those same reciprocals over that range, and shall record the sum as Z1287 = 0.098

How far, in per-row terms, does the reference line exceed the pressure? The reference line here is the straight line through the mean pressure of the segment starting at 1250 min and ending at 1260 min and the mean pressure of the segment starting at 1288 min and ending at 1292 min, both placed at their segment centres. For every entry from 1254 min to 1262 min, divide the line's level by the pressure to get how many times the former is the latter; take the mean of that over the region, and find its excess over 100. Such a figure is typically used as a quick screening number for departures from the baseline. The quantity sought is -99.00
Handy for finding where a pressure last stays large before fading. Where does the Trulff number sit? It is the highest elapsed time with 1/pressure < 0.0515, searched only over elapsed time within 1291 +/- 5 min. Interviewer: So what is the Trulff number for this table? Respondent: 1295.0 min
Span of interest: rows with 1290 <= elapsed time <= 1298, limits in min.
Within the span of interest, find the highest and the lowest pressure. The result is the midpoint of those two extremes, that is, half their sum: 19.8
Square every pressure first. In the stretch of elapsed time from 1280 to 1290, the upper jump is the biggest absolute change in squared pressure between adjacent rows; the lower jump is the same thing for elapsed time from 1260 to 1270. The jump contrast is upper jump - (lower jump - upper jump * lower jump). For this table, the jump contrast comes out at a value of 505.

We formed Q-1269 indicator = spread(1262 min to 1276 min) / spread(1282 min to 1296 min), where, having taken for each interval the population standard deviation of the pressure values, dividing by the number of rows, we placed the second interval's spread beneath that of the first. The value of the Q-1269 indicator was 1.36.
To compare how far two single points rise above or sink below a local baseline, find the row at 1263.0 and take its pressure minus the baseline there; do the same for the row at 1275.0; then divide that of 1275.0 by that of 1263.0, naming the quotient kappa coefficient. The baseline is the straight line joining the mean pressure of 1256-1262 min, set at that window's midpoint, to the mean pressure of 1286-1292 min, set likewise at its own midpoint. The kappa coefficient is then -6.3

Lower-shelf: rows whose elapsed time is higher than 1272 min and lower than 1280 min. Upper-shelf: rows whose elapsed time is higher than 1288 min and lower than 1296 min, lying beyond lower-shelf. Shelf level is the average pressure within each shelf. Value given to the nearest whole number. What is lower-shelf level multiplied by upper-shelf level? 409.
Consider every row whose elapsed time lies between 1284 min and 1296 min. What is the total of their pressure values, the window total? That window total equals 121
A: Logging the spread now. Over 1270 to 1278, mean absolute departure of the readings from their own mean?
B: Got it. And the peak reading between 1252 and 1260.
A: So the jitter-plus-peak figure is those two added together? 19.2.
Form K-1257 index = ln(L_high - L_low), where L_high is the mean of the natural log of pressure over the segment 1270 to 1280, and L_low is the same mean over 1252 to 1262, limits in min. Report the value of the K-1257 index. -2.6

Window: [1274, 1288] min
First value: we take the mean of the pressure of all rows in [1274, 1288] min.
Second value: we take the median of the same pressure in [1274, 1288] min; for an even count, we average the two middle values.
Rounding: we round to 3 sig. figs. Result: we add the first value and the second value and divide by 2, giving 20.6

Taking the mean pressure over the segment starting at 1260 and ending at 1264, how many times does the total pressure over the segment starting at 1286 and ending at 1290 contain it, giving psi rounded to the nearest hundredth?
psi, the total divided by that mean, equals 2.16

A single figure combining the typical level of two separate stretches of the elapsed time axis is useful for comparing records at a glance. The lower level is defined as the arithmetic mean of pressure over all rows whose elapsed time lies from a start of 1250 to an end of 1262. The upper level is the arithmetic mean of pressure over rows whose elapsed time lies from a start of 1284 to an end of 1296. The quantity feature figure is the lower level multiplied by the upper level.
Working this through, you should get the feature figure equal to 380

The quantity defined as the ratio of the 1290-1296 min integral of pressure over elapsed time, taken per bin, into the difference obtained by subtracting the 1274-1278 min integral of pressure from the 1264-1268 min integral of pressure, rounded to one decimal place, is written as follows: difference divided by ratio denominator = 0.0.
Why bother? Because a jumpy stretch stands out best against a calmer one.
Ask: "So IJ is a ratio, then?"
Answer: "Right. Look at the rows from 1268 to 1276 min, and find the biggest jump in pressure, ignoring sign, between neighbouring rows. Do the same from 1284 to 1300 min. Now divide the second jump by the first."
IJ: 0.86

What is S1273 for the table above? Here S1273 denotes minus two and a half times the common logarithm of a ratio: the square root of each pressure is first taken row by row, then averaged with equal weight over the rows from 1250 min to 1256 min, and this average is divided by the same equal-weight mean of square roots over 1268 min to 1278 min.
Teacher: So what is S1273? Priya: 0.04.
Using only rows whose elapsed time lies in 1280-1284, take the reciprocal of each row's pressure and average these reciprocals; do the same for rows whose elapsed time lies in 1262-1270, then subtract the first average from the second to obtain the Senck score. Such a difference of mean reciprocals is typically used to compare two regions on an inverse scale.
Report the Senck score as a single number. 0.0041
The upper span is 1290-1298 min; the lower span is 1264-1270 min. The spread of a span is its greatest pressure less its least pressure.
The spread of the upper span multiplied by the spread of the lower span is 0.4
